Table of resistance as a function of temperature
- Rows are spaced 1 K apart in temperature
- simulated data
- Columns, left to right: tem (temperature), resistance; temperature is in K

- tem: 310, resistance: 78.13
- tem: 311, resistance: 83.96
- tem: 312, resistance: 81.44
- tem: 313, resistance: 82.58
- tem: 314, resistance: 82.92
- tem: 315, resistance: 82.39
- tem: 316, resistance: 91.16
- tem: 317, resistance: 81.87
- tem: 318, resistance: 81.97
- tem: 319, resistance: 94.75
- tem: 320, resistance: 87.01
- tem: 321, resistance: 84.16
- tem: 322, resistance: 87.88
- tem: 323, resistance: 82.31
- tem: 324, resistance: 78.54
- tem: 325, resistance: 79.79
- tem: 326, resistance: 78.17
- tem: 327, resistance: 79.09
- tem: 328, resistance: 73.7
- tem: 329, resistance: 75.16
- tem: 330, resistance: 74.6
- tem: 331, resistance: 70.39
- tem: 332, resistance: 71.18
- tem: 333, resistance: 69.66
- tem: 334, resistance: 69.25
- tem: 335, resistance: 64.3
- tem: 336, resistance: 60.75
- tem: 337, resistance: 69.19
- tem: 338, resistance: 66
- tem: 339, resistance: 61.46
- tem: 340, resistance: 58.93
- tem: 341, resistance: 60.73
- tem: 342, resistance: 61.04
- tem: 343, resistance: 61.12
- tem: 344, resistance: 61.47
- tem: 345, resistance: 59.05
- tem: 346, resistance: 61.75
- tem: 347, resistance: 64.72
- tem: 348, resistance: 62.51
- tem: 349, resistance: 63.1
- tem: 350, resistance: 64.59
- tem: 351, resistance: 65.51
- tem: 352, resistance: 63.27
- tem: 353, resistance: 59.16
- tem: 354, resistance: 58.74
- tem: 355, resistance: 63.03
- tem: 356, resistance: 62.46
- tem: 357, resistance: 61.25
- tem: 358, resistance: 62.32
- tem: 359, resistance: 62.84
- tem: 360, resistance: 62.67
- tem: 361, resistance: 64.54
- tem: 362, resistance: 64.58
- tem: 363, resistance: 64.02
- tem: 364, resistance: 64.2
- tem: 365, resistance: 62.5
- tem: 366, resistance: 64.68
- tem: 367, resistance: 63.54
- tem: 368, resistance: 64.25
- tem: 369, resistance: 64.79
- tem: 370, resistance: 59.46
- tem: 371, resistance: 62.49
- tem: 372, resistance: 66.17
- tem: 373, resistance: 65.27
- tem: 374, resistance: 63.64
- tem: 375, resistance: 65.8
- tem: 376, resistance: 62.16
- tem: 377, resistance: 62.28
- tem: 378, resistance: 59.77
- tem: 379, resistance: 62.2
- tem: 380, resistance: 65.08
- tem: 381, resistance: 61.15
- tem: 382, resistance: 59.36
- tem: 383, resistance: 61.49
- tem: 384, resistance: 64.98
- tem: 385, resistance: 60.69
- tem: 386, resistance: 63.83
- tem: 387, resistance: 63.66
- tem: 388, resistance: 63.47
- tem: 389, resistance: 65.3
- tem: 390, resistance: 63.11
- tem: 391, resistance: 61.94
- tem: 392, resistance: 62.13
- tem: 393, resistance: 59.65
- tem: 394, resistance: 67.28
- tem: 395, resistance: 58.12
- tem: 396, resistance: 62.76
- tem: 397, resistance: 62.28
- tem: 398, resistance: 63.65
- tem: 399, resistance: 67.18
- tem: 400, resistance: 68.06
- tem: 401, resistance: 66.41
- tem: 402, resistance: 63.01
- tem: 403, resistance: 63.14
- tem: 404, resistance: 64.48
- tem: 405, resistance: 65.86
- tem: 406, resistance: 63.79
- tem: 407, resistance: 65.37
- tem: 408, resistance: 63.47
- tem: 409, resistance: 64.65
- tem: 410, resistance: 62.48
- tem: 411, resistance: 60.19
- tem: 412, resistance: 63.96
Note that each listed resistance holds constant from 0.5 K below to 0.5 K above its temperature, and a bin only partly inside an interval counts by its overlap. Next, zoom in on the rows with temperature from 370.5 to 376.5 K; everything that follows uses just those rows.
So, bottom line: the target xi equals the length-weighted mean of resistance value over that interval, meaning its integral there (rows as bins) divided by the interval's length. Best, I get 64.3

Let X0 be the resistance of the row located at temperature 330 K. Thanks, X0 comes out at 74.6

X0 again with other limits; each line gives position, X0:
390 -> 63.11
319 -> 94.75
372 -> 66.17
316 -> 91.16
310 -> 78.13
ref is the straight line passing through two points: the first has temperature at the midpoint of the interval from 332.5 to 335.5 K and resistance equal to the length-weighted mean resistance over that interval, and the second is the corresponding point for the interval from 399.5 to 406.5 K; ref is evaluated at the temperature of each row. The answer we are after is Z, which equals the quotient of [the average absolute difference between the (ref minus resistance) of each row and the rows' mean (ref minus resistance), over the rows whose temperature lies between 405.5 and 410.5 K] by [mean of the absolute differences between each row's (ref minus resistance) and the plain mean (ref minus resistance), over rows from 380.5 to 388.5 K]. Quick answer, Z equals 0.49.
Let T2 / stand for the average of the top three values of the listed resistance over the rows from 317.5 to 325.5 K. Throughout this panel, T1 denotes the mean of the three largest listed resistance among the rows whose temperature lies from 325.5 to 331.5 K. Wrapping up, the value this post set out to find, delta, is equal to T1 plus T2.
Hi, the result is 167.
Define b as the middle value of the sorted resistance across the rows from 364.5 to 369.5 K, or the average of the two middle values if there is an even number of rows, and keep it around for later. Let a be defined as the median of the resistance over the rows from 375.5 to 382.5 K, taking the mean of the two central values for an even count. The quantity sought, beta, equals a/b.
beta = 0.97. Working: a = 62.2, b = 64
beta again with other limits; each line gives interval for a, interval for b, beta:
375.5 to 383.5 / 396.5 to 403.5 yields 0.97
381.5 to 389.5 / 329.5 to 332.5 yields 0.89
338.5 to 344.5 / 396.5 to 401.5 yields 0.92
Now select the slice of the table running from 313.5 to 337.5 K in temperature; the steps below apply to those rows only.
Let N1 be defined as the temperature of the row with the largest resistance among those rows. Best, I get 319 K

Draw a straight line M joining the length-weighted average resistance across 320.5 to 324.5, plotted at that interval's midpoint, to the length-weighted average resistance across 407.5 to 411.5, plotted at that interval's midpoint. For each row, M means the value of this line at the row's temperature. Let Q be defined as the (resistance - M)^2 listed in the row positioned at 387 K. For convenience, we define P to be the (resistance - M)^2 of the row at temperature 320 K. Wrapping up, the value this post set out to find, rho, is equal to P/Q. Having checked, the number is 0.5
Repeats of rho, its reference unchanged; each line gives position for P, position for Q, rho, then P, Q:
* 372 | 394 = 33.7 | 29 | 1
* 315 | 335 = 0.0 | 7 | 255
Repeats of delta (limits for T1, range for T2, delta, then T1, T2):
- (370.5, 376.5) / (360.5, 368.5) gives 130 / 66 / 65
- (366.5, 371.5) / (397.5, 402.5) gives 131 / 64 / 67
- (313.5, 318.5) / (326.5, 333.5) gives 162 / 85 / 76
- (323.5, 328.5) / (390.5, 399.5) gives 145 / 79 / 66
